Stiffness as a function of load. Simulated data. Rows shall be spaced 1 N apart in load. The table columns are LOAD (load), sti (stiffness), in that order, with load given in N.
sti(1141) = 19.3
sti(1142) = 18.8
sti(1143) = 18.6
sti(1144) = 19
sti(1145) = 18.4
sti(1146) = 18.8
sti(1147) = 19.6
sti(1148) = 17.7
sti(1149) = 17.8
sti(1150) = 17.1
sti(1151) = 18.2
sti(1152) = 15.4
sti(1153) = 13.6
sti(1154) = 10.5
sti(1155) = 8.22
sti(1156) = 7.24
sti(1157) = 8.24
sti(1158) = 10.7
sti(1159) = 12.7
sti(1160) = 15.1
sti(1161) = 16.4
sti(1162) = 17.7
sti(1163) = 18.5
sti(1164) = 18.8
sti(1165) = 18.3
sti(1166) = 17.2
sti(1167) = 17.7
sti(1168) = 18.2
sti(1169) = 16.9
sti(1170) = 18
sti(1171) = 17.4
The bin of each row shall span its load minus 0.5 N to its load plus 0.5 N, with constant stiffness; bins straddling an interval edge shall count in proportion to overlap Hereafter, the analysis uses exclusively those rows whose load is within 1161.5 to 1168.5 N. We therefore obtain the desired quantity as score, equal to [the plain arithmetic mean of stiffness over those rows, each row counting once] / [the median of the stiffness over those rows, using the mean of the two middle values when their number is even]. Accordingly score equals 0.992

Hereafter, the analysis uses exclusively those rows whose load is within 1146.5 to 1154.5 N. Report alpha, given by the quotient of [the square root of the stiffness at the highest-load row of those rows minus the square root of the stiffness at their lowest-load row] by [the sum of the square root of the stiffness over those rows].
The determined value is -0.037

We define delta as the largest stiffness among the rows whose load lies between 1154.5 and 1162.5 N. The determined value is 17.7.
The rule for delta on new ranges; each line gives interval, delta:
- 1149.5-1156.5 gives 18.2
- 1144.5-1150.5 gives 19.6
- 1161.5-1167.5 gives 18.8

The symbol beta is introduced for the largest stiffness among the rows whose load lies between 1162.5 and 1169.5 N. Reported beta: 18.8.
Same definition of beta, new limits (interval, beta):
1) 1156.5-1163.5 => 18.5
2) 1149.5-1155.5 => 18.2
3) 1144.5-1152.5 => 19.6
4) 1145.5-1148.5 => 19.6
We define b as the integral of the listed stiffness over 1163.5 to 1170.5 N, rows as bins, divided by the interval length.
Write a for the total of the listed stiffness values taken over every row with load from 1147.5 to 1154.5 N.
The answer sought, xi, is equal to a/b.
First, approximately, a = 110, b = 17.9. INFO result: 6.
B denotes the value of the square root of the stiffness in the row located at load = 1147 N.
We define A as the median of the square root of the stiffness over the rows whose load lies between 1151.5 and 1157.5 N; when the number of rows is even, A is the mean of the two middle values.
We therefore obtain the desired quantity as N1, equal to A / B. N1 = 0.69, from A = 3.06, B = 4.43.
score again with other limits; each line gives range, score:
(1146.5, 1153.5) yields 0.964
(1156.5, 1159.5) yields 0.986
